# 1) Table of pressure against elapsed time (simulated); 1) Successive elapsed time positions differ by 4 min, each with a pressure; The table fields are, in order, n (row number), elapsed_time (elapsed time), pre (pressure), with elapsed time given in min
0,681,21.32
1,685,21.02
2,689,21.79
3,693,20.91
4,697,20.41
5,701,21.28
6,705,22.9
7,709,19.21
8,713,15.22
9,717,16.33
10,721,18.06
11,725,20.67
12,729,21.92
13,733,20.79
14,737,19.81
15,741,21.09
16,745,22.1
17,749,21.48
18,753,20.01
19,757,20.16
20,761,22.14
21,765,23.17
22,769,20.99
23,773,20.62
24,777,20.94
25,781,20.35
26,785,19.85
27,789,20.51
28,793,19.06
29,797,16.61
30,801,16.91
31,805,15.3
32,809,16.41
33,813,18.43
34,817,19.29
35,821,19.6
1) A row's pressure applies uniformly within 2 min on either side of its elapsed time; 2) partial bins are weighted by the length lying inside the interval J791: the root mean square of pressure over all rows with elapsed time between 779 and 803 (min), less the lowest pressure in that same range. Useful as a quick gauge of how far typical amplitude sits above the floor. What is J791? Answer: 2.3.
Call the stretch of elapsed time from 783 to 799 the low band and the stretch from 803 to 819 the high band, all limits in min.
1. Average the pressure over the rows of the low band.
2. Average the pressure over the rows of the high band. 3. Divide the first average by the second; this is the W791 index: 1.10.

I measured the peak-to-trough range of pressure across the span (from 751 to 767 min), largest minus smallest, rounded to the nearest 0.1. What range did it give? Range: 3.2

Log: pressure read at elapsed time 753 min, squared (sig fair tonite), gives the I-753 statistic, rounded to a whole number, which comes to 400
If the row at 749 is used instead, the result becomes 461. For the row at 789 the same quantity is 421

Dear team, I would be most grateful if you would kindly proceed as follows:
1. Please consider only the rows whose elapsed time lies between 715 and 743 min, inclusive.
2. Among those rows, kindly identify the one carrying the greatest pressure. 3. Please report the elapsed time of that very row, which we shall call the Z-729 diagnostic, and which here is 729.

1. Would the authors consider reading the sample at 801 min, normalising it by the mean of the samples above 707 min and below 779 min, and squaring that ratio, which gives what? 0.70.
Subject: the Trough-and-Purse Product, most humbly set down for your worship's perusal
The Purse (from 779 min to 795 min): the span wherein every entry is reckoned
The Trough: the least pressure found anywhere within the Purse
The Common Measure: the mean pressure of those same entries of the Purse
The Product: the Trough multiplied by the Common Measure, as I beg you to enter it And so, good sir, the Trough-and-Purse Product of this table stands 380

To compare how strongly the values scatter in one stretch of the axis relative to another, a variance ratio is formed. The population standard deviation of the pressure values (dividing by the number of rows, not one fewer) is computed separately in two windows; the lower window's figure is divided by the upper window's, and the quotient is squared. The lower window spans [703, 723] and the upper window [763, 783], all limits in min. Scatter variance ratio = 7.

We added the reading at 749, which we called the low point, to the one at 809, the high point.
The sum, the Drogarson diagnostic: 38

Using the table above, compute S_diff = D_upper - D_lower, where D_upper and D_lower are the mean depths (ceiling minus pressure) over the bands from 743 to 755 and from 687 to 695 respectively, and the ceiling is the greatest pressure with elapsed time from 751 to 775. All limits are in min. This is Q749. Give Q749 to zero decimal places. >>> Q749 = 0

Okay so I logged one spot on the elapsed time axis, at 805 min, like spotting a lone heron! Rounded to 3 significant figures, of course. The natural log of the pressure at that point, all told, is 2.73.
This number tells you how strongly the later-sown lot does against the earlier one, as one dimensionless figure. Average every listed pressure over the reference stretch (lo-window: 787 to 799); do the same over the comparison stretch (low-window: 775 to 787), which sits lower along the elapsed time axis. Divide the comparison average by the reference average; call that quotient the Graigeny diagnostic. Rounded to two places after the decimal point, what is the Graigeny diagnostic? 1.09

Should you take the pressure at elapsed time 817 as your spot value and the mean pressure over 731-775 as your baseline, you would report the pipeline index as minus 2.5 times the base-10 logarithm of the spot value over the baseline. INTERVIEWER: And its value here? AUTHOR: 0.10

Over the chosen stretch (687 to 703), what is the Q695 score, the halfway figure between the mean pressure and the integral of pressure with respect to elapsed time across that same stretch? 179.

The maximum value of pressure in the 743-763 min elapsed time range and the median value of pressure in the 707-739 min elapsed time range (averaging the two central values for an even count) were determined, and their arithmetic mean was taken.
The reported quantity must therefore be 20.8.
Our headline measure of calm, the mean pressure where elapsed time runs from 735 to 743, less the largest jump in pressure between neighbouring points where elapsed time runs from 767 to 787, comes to 19.9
